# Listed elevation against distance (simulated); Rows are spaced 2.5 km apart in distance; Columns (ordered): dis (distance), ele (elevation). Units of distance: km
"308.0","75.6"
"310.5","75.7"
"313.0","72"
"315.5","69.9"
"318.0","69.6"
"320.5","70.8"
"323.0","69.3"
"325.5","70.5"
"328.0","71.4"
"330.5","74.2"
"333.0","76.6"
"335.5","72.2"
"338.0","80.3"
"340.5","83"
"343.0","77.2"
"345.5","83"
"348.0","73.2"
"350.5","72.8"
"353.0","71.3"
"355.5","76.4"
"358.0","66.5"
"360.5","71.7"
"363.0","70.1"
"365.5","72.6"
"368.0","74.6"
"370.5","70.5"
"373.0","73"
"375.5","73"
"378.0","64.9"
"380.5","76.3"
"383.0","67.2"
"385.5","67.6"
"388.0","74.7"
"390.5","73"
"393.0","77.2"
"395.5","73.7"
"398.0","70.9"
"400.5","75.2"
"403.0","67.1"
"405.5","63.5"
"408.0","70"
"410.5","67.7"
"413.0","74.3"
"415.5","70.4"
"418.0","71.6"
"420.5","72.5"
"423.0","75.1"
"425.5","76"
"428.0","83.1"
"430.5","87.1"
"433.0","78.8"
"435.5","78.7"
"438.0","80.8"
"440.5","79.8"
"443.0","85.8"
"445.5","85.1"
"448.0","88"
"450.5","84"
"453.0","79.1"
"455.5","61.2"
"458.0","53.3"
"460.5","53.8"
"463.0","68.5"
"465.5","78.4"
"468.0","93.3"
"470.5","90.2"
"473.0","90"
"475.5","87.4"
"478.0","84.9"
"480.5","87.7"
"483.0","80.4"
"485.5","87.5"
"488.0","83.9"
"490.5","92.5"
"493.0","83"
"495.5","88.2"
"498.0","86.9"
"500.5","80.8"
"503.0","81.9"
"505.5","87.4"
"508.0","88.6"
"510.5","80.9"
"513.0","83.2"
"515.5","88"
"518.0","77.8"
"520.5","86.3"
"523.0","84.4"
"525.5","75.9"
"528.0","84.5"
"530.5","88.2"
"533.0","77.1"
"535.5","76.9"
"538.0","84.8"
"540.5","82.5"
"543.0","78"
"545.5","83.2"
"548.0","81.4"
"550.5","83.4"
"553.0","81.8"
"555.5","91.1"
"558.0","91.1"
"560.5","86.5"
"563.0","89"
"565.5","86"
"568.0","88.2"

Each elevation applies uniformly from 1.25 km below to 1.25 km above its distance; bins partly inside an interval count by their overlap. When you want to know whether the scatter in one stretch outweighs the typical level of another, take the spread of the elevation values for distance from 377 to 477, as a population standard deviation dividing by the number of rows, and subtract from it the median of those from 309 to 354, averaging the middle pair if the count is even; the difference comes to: -63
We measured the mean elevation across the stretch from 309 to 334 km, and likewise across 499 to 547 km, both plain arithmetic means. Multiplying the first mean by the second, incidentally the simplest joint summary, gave 5951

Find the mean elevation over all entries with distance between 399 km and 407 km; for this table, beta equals 69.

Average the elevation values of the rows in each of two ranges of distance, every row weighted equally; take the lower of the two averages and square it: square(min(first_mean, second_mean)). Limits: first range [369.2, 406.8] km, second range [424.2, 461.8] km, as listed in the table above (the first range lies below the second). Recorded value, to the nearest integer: 5068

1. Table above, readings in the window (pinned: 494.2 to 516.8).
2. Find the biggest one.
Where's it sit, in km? 508.0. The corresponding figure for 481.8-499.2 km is 490.5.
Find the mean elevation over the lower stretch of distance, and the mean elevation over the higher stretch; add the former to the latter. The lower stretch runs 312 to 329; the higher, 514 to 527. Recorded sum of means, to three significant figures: 153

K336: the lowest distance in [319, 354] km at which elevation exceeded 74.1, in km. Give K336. 330.5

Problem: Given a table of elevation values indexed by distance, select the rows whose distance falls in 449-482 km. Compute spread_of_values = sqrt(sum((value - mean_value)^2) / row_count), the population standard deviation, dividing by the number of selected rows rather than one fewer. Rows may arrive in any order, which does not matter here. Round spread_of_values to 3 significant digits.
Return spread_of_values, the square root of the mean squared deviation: 13.5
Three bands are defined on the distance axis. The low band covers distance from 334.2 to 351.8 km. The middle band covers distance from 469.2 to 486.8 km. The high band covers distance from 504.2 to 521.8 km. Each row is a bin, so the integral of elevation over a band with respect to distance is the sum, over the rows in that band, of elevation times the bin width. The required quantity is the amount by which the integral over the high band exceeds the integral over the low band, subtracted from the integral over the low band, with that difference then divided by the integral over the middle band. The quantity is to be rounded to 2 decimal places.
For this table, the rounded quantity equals 0.81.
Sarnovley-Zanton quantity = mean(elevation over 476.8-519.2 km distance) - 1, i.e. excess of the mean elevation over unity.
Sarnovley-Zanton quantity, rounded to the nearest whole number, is 84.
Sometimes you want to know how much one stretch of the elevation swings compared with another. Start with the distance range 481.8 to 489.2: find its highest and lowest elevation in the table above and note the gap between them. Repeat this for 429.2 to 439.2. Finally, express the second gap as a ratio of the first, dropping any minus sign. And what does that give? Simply 1.2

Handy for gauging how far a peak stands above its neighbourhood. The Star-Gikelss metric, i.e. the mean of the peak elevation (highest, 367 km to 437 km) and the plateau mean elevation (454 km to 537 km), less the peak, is -3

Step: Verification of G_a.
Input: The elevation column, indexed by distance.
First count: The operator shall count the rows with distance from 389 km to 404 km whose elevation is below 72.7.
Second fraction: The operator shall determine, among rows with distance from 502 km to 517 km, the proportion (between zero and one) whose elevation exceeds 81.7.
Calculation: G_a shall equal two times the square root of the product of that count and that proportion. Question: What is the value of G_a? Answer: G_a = 2.6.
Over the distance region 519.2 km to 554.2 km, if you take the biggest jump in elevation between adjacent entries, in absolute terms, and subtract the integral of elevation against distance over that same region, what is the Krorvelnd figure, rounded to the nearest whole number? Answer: -2860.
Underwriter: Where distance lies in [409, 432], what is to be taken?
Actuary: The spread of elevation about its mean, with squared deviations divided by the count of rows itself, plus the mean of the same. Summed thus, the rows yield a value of 81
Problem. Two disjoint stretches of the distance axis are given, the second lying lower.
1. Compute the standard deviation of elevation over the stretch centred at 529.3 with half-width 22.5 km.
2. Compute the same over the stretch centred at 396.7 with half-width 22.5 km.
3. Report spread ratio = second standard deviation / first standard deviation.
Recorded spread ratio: 1.0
